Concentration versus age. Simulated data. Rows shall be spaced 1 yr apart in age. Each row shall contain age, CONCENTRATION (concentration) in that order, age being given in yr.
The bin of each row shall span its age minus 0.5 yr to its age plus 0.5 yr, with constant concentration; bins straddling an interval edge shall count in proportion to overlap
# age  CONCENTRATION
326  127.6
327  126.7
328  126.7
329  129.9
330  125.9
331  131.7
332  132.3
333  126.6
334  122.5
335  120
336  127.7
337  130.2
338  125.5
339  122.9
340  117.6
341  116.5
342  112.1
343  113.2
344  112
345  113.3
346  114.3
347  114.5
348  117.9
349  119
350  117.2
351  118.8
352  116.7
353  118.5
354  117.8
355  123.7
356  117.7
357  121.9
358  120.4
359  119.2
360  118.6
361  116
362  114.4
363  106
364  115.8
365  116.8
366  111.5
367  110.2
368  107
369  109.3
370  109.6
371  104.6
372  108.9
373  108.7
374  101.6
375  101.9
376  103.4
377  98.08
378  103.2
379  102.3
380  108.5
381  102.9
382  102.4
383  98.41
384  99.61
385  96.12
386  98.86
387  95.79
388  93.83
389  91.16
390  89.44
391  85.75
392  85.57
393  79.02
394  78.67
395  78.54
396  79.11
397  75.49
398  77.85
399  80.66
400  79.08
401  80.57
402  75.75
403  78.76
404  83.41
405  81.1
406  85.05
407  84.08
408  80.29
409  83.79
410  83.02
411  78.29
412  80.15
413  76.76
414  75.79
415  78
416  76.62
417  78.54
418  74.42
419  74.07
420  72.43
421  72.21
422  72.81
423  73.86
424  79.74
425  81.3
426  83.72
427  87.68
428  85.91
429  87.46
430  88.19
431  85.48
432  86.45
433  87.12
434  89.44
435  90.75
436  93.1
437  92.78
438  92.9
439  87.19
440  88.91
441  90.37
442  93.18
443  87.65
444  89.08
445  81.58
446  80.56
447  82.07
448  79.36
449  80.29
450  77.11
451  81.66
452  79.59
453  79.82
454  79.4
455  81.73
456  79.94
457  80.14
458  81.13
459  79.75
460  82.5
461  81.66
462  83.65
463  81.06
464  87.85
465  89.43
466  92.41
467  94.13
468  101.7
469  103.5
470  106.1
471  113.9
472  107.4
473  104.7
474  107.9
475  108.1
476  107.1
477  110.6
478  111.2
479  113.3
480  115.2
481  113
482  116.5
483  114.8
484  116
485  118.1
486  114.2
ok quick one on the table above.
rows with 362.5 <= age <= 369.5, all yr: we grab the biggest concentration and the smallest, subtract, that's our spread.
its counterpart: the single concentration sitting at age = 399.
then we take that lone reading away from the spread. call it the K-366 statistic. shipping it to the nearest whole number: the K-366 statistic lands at -70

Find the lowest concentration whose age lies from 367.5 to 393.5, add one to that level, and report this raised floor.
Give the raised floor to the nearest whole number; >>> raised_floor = 80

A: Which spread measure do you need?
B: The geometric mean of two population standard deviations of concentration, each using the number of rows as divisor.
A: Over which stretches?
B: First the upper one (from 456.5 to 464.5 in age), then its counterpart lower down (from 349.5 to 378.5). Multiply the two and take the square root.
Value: 4.1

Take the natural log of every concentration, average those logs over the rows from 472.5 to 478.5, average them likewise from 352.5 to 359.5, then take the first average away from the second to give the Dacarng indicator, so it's 0.10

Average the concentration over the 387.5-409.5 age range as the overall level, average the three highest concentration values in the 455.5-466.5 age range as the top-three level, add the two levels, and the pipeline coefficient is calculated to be 172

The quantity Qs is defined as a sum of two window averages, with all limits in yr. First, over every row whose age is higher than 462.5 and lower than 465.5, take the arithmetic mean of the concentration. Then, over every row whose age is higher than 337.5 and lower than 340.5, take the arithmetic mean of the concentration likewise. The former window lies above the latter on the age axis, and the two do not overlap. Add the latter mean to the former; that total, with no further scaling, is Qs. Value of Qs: 208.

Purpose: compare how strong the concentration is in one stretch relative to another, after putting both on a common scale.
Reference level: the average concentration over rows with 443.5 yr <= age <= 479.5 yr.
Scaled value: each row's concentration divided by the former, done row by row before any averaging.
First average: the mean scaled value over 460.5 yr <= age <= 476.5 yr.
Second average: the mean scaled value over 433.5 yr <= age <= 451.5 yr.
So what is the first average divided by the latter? 1.1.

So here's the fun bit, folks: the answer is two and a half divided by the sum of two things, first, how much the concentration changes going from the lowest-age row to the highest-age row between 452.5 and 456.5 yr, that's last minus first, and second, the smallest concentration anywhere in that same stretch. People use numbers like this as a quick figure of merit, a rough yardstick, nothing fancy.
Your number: 0.0314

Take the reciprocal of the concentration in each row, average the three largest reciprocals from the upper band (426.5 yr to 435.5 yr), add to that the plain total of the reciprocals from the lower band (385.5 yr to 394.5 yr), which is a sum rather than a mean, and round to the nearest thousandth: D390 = 0.114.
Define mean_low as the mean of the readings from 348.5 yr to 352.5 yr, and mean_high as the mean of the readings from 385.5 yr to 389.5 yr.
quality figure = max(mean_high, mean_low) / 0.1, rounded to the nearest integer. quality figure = 1179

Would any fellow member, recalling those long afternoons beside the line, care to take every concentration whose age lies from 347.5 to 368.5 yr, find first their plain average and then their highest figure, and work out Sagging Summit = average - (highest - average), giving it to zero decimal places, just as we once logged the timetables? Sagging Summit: 109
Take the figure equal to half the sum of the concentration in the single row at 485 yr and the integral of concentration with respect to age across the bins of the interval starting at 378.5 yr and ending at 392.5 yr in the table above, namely 734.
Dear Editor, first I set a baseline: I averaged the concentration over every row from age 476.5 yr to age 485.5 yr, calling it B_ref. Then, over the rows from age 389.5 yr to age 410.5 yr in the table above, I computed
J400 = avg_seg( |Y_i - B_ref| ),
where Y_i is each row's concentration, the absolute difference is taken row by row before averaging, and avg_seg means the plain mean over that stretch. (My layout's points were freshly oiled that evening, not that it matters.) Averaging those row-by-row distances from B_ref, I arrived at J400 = 33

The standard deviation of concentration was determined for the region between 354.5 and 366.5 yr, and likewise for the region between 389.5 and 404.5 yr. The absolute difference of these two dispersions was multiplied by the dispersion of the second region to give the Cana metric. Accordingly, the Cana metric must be 3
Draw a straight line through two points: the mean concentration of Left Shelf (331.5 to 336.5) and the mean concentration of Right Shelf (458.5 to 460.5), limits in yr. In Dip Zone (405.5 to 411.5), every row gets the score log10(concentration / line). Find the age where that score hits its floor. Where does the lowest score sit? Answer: 411 yr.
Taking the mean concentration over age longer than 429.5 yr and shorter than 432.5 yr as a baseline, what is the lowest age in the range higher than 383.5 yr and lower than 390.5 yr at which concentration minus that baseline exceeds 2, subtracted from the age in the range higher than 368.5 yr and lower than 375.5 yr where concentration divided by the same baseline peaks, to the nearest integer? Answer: -14 yr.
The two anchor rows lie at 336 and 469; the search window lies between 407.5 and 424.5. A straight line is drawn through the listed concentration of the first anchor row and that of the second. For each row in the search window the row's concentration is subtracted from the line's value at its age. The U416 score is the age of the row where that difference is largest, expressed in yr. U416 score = 421 yr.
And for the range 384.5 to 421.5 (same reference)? 397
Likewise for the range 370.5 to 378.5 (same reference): 377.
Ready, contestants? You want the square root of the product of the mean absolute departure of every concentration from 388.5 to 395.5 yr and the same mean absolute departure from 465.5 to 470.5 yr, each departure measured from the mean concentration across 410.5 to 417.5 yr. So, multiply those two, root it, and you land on 11.7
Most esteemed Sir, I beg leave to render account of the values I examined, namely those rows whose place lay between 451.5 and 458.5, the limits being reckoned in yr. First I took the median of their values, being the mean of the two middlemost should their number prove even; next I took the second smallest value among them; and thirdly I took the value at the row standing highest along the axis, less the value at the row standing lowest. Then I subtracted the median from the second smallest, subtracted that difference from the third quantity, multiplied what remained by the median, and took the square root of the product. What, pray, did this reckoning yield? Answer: 12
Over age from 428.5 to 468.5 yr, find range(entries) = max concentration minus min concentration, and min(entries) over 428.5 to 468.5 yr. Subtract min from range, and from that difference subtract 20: -73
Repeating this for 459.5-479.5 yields -68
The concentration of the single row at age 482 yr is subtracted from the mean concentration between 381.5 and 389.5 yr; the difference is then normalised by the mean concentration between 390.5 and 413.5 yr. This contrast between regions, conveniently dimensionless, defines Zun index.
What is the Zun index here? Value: -0.24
